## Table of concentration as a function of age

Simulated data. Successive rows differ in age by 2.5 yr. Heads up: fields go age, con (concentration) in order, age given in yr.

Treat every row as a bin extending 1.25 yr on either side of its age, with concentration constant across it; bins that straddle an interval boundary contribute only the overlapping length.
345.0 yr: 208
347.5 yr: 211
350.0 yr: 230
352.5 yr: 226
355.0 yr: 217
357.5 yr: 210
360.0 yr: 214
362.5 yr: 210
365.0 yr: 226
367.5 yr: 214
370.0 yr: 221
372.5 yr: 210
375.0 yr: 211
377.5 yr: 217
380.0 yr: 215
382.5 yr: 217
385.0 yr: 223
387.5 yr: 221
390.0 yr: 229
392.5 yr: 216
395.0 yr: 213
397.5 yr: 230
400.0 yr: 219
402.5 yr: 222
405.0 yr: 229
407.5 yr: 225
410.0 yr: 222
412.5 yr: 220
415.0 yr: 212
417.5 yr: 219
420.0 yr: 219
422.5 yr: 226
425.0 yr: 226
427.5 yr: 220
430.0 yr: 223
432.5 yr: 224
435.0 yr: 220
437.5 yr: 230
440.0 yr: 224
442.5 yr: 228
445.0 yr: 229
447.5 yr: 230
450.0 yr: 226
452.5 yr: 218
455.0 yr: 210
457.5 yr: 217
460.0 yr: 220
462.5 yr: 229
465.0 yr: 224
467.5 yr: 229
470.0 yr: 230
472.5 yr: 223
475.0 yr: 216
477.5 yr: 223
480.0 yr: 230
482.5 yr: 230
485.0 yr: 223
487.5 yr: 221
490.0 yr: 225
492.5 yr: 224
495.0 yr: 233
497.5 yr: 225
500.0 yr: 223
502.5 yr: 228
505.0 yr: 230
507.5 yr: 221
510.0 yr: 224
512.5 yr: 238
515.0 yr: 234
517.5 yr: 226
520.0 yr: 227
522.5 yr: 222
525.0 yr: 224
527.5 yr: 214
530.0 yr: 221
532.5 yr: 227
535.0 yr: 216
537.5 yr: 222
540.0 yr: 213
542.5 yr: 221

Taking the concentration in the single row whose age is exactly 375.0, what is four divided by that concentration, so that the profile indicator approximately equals 0.0190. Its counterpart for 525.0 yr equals 0.0179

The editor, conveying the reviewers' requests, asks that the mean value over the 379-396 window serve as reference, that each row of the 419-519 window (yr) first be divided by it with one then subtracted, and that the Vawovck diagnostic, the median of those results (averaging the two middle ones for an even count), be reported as 0.024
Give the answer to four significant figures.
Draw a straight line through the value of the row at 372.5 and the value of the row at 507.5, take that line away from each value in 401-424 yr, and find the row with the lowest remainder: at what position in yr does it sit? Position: 415.0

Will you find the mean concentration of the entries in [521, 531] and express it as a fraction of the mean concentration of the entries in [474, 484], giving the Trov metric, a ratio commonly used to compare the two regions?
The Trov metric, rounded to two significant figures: 0.98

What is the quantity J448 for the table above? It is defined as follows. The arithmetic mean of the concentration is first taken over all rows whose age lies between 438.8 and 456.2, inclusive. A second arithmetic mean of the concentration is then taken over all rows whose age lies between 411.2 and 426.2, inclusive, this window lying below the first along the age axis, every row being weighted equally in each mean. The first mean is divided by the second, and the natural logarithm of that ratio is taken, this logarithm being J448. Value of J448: 0.015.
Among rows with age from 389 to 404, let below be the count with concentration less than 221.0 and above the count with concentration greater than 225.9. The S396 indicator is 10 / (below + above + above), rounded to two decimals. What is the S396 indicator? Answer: 1.43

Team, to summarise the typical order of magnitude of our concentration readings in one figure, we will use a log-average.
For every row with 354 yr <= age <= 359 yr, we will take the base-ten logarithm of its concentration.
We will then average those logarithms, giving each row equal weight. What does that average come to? 2.33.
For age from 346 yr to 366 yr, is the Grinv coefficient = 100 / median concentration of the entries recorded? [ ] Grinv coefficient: 0.464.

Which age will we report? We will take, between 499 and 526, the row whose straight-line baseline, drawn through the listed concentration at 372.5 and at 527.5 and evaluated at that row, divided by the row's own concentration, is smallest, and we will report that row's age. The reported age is 512.5 yr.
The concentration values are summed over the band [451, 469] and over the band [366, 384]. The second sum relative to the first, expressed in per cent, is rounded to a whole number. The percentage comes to 97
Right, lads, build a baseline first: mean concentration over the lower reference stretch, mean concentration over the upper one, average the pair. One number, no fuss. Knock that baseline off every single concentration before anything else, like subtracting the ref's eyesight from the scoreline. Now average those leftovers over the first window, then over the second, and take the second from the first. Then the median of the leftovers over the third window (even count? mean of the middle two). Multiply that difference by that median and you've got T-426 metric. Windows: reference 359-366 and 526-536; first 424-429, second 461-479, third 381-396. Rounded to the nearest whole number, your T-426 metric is -2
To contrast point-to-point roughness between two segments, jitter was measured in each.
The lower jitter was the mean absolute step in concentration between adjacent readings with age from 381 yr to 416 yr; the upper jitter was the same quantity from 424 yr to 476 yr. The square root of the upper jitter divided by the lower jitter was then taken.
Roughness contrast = 0.86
